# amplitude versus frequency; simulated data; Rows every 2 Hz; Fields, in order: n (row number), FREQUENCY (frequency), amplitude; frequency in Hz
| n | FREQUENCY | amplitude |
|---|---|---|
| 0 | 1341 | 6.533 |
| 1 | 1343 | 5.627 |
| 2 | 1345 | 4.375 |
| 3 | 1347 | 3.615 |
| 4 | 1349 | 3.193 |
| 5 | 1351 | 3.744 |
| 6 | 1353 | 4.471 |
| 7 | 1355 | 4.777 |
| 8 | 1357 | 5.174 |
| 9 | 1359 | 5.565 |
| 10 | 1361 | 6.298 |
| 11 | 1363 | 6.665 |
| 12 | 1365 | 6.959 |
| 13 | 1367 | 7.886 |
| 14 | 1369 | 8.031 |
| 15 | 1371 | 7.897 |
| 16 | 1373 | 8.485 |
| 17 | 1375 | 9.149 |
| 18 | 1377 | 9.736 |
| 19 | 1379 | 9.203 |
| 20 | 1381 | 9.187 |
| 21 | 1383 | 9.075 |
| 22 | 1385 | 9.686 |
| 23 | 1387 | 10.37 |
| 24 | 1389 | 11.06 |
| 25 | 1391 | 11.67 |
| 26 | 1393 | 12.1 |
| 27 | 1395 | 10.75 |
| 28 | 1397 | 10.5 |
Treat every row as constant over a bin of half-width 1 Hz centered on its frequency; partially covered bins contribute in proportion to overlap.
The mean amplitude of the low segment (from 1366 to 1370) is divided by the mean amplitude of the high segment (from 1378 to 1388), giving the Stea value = 0.84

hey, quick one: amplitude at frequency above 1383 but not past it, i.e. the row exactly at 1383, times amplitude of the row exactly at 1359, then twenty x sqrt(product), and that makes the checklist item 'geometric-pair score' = 142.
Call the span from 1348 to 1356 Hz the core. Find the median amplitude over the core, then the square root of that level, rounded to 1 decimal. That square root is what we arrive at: 2.0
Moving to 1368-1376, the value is 2.9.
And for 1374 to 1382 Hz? 3.0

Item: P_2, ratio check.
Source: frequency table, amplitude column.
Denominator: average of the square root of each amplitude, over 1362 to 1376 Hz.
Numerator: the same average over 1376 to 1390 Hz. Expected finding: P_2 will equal 1.11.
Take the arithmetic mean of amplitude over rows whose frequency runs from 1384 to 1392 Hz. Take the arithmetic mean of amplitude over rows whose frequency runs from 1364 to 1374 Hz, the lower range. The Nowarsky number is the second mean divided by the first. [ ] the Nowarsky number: 0.73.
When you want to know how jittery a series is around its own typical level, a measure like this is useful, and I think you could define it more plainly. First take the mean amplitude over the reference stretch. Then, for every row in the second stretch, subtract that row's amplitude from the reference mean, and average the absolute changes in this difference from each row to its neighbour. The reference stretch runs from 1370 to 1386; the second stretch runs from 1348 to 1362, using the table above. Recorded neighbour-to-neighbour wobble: 0.52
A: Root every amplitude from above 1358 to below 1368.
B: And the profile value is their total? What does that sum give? 12.9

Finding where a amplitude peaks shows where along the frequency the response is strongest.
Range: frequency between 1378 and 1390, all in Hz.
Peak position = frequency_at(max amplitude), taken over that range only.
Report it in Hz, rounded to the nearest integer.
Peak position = 1389 Hz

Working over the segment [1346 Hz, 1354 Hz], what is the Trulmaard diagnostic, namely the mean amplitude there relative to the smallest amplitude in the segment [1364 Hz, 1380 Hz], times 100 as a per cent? 54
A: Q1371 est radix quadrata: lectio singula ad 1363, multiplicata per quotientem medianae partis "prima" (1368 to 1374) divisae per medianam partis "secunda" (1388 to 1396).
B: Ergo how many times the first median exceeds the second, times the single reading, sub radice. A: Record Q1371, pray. 2.17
